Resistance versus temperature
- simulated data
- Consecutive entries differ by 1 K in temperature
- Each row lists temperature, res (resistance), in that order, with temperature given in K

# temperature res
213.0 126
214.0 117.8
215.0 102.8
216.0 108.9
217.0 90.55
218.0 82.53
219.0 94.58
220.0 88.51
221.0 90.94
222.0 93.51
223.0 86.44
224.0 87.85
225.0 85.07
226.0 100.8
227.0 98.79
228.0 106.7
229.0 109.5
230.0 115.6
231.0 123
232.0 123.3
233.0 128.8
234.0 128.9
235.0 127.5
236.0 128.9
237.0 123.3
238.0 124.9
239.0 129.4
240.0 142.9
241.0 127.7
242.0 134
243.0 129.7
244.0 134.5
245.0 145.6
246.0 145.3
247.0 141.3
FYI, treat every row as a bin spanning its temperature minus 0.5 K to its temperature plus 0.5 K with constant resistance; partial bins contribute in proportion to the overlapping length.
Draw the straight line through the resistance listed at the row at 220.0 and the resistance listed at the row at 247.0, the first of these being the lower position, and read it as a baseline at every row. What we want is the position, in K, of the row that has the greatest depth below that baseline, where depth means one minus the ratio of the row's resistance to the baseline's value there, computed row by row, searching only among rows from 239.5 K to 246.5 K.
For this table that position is 243.0 K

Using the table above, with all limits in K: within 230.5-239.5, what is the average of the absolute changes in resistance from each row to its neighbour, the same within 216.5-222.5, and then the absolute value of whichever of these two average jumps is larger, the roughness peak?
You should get 6.2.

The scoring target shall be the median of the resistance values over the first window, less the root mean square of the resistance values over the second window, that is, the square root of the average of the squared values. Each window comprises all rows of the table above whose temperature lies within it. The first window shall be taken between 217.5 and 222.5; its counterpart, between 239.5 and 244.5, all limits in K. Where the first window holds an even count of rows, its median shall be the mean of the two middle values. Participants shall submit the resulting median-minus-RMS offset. -43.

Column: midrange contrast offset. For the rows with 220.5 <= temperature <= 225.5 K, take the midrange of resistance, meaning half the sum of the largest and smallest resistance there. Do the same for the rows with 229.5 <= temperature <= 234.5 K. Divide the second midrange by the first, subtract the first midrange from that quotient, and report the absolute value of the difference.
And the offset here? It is 88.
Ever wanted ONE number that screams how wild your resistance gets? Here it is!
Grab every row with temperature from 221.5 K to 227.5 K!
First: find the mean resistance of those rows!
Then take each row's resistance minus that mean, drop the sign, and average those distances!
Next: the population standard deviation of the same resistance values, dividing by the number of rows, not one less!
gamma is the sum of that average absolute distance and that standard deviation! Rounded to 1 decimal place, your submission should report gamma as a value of 11.7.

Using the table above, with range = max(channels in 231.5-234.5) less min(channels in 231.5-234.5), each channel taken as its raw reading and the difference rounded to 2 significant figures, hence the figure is 5.6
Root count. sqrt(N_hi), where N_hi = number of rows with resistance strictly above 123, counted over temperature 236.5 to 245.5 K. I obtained 3.0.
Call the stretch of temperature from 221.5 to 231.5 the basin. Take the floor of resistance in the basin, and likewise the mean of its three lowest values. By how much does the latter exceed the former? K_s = 1.4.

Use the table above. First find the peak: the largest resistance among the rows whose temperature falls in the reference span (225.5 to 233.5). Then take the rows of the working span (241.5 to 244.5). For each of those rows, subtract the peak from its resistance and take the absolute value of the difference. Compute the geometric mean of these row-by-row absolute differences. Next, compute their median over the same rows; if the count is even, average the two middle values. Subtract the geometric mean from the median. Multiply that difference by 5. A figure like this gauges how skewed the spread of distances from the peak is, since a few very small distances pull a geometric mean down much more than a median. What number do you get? 11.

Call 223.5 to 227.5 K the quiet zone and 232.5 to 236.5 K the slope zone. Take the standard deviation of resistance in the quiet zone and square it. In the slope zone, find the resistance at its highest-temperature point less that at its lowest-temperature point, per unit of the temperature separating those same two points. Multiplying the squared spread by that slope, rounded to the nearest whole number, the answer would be 2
